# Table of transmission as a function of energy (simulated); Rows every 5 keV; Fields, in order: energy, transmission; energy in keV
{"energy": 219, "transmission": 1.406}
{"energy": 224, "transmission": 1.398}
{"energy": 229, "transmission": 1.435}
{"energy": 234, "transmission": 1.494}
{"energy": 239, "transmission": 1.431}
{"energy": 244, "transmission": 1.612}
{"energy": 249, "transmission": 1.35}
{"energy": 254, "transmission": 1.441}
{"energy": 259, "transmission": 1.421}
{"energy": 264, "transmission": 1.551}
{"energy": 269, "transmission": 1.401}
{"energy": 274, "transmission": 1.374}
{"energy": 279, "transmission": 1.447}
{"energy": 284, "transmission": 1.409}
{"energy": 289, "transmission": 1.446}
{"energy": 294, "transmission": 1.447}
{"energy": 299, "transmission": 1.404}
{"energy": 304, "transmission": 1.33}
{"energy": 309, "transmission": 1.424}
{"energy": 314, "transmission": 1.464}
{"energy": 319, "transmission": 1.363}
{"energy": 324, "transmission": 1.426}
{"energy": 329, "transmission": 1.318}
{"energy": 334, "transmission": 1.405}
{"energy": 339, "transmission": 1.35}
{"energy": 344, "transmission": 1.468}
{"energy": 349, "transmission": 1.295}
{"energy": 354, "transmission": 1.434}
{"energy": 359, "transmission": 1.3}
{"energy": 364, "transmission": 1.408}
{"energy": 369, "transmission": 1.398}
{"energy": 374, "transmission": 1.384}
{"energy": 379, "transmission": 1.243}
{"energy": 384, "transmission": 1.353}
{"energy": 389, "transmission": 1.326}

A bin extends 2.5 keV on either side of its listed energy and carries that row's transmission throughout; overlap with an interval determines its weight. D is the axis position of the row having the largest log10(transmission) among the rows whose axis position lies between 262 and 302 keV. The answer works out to 264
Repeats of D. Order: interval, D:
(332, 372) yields 344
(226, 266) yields 244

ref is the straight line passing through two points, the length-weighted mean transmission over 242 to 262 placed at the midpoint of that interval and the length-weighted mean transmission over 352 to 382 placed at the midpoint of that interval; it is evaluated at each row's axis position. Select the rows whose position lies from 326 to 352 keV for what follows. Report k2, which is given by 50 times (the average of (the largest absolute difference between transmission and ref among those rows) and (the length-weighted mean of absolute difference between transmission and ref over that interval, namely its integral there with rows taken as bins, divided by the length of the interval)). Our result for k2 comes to 3.7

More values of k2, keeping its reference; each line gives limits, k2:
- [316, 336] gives 2.8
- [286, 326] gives 2.9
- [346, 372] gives 3.5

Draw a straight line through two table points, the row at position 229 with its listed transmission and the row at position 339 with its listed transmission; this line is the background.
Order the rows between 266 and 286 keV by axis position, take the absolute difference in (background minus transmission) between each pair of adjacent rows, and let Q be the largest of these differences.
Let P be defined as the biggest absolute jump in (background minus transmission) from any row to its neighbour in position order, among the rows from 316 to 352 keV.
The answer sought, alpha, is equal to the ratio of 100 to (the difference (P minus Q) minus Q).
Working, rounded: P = 0.17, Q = 0.077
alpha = 6490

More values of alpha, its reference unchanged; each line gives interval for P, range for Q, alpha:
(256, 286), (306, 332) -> -1609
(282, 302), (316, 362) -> -336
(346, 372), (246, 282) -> -669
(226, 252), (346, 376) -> -3624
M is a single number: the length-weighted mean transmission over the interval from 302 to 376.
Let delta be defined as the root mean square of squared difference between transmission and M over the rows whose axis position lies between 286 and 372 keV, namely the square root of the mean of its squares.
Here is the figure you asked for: 0.004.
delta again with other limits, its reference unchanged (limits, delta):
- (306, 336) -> 0.003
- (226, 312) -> 0.015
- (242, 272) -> 0.024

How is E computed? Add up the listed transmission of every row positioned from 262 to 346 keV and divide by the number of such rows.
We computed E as 1.41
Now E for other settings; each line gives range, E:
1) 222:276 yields 1.45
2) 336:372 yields 1.38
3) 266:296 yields 1.42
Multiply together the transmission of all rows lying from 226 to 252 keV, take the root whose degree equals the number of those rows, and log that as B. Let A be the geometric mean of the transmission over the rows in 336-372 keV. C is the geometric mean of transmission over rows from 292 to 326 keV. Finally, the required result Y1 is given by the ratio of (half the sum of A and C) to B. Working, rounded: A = 1.38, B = 1.46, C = 1.41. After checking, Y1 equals 0.95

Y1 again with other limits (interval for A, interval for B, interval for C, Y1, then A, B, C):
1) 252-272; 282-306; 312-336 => 1.01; 1.45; 1.41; 1.39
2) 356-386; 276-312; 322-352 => 0.96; 1.35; 1.41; 1.38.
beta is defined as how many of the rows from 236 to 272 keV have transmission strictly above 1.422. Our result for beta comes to 4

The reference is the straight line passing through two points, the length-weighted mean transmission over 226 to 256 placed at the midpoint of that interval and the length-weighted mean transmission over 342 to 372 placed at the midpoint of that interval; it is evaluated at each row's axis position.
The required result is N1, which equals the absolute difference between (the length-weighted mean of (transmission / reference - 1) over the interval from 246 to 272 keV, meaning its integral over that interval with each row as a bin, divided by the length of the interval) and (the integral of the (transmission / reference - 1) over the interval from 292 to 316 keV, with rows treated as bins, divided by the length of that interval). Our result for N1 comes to 0.005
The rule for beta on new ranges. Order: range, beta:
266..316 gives 5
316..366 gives 3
